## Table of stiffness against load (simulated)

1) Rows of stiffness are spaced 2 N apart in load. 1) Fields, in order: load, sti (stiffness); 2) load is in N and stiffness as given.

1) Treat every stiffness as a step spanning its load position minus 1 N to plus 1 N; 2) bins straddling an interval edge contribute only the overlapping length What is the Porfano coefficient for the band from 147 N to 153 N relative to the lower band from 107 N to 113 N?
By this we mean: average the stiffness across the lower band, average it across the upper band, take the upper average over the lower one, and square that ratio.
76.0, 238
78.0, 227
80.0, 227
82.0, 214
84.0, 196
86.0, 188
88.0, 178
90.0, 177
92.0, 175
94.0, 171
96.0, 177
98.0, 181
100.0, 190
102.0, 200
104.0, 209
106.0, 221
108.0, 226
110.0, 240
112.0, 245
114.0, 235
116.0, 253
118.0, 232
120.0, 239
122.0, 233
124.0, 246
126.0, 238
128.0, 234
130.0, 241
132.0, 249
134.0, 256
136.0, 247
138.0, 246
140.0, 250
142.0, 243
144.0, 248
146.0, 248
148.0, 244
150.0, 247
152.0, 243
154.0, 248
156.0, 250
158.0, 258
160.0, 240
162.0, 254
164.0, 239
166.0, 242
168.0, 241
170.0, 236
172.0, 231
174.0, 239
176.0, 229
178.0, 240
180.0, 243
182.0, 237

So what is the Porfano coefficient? 1.1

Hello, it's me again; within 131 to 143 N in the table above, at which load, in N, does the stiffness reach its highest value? 134.0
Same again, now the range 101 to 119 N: 116.0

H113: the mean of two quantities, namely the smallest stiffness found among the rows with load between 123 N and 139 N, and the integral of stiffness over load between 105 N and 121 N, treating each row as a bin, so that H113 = 2008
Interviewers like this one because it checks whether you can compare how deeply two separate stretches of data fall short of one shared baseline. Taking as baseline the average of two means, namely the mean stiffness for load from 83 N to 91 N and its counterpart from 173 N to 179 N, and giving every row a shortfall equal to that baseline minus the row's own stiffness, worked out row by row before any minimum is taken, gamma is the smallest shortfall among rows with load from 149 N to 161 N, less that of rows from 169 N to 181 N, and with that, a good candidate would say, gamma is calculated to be -15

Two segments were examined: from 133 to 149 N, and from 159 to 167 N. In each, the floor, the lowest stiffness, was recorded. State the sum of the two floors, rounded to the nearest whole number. 482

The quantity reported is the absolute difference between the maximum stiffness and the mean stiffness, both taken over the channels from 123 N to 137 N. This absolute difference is 12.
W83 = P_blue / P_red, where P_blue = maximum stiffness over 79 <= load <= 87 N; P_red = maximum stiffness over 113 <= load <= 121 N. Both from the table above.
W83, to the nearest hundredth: 0.90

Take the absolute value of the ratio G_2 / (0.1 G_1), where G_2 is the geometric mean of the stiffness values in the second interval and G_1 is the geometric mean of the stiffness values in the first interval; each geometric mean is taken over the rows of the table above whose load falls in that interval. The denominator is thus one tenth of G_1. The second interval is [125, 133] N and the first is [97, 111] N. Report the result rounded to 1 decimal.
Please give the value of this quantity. 11.5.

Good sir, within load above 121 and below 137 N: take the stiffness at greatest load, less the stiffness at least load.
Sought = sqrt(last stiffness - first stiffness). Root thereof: 3.7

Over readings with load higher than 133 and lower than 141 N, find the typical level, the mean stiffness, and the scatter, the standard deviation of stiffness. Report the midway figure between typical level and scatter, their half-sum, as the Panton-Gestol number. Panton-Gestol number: 127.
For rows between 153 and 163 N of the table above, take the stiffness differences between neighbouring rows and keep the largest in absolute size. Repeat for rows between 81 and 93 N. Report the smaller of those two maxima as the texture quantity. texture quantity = 18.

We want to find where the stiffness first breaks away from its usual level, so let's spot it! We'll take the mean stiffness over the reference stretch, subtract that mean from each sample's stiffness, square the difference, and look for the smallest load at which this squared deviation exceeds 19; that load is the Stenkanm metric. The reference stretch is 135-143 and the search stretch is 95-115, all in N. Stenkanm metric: 96.0 N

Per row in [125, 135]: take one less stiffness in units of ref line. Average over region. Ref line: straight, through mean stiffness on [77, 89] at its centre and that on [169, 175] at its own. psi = -0.10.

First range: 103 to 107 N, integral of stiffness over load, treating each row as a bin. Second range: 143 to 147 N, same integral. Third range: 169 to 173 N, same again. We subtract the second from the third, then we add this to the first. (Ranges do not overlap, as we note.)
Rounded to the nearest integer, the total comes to 802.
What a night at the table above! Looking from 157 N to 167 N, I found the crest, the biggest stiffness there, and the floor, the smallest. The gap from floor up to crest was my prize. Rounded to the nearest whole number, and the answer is 19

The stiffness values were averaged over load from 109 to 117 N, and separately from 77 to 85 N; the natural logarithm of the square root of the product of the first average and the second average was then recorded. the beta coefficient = 5.43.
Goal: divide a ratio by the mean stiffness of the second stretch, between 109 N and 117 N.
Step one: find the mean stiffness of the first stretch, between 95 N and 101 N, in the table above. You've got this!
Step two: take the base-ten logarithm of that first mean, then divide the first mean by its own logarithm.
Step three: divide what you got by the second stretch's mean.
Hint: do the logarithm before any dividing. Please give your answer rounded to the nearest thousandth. 0.332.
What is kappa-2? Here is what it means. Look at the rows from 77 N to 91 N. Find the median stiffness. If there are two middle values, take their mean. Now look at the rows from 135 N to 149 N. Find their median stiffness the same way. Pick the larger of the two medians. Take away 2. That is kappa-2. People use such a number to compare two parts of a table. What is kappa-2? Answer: 245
